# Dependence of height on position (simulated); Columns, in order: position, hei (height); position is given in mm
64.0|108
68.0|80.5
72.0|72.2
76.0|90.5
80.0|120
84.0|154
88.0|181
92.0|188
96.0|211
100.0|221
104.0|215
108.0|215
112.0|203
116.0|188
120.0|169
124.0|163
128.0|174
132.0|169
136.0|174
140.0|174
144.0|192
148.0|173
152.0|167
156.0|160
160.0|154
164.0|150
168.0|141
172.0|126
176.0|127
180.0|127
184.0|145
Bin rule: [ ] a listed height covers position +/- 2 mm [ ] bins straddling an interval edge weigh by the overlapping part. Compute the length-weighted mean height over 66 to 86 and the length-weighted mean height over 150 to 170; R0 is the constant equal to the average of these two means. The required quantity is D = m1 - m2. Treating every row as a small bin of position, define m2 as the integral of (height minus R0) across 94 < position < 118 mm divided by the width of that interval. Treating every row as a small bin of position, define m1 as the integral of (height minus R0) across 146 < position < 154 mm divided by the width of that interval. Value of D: -39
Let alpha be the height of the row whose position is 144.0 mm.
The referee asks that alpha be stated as 192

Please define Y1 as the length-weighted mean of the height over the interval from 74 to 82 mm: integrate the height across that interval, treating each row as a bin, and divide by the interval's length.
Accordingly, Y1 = 105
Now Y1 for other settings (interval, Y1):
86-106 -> 203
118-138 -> 170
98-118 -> 208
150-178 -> 146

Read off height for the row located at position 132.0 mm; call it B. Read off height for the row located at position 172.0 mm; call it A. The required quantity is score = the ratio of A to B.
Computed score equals 0.75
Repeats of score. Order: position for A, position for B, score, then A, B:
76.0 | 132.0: 0.54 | 90.5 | 169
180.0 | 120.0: 0.75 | 127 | 169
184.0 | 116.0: 0.77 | 145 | 188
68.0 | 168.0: 0.57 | 80.5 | 141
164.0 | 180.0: 1.18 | 150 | 127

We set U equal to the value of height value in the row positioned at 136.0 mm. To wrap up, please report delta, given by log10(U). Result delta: 2.24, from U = 174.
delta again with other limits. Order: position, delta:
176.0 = 2.10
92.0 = 2.27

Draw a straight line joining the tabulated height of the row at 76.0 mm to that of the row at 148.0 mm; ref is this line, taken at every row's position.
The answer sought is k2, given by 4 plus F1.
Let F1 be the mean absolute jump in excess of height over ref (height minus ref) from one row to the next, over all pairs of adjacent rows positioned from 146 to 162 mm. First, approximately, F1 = 10.9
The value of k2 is 14.9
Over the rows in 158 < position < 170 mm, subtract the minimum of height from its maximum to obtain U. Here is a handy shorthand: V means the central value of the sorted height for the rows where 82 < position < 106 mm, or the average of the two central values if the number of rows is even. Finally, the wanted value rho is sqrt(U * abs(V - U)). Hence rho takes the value 49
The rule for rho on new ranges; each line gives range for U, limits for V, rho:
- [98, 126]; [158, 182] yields 66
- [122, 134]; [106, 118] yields 46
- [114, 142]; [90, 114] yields 69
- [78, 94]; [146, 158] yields 82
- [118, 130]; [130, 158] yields 42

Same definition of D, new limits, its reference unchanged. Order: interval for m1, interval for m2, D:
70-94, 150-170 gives -20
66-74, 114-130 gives -97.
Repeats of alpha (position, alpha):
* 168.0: 141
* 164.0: 150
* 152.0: 167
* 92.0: 188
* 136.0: 174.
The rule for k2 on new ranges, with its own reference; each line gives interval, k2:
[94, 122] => 17.4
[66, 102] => 20.2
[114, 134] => 16.5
